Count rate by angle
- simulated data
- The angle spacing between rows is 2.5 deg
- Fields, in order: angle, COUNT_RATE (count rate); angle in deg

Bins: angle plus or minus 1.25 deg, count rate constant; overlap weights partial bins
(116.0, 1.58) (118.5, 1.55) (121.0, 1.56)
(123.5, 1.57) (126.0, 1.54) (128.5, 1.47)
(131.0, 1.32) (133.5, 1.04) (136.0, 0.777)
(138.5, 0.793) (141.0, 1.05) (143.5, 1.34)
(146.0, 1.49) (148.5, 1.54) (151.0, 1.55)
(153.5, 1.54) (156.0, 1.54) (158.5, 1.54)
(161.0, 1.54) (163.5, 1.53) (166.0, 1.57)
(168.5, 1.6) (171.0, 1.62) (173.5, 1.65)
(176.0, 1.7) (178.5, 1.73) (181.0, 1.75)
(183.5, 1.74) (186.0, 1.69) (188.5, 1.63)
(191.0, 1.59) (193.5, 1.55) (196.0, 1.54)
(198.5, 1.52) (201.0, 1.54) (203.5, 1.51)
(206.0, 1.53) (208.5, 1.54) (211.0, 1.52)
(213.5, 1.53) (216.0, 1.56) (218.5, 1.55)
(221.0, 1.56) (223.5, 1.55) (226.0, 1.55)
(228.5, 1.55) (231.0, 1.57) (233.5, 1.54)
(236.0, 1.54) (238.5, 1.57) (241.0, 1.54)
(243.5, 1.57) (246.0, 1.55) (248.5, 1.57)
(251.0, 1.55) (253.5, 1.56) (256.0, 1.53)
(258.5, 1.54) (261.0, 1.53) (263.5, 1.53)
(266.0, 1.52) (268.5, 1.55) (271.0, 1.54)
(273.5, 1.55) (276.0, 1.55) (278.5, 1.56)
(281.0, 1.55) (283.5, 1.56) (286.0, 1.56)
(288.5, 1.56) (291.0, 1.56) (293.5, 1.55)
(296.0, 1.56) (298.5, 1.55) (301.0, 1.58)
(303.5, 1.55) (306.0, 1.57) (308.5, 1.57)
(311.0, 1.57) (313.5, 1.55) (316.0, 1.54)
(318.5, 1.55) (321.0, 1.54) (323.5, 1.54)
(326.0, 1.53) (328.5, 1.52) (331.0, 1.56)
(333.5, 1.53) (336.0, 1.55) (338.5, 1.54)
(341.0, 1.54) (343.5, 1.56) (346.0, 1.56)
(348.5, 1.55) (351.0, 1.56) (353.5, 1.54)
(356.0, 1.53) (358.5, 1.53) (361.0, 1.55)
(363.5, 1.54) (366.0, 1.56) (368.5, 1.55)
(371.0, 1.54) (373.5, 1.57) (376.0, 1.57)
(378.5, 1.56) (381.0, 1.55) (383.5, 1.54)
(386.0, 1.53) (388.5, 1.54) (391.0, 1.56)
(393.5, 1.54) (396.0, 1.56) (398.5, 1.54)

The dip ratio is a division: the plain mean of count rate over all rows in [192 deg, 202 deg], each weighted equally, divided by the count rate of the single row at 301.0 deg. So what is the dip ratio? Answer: 0.97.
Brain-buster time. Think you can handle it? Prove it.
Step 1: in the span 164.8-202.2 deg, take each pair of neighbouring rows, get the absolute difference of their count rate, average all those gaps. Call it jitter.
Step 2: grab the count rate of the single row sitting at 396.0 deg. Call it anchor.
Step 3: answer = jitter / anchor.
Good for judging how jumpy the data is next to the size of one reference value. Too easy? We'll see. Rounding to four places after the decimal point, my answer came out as 0.0197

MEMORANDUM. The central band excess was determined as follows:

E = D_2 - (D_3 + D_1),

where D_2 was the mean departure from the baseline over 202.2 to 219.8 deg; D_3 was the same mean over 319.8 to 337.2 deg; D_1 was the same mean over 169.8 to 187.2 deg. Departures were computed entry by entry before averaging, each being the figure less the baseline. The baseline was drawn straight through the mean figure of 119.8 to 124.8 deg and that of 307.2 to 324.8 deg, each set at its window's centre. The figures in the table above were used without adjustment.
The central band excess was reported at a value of -0.15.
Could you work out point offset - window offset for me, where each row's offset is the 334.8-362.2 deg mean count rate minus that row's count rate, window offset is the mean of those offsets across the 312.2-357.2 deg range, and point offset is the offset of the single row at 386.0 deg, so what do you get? 0.01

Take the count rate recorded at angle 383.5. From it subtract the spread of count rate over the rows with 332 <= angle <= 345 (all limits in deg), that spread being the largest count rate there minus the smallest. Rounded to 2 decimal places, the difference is 1.51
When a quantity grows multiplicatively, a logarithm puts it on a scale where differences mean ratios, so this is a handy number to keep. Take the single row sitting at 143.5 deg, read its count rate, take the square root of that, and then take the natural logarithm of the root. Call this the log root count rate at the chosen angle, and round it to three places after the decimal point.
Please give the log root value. 0.146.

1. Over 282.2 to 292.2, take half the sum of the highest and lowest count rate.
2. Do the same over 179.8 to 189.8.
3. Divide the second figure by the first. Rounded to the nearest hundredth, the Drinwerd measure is 1.08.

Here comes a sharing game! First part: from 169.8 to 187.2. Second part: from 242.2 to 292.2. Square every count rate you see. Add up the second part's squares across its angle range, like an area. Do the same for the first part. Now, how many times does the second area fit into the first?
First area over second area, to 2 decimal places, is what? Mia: 0.42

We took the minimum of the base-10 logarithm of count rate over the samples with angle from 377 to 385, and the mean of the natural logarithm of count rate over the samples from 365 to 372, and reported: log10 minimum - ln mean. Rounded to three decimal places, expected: -0.251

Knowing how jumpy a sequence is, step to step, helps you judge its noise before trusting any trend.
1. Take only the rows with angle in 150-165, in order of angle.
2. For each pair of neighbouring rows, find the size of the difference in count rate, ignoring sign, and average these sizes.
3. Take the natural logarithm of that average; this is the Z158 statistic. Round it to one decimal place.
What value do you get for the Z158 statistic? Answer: -5.5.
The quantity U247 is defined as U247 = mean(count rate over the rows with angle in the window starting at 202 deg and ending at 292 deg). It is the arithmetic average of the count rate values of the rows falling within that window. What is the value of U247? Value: 1.547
